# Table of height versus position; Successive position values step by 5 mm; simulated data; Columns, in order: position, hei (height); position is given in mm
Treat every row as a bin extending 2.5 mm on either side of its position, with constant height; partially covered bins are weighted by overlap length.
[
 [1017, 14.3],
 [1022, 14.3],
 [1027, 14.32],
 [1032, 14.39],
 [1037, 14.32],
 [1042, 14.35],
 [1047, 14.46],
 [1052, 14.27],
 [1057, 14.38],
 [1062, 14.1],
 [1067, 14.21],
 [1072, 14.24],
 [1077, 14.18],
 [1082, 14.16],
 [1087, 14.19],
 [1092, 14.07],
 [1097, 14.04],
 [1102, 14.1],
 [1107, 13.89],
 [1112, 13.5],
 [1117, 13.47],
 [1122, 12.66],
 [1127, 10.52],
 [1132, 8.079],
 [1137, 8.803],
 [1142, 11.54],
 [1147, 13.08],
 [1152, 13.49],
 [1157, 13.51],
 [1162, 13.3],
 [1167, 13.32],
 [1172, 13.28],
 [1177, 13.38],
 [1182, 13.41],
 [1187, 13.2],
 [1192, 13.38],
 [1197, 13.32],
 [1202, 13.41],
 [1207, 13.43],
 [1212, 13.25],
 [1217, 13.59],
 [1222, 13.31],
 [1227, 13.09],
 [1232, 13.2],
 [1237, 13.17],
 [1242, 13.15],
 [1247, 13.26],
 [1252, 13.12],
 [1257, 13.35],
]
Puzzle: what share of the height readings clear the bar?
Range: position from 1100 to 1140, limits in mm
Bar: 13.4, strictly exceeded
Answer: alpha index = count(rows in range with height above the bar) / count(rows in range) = 0.50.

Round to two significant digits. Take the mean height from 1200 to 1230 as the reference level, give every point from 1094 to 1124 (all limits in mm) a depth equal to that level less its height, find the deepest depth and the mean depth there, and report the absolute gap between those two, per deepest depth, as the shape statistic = 1.4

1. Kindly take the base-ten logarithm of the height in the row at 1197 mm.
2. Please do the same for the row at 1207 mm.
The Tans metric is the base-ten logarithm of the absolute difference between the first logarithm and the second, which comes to -2.4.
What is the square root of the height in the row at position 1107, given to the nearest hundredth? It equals 3.73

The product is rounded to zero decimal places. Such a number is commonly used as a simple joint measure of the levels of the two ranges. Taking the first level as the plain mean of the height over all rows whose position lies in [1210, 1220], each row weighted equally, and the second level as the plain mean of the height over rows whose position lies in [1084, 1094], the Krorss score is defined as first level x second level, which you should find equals 190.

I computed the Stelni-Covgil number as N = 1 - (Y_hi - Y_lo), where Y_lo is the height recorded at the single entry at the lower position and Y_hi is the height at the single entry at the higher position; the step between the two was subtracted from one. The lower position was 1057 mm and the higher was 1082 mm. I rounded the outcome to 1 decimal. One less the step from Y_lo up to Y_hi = 1.2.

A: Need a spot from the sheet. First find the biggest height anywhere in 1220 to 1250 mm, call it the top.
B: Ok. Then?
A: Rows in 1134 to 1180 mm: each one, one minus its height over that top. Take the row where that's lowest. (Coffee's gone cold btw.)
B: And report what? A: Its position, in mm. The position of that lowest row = 1157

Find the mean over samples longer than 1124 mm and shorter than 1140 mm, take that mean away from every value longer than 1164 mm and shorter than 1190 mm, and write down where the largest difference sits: 1182 mm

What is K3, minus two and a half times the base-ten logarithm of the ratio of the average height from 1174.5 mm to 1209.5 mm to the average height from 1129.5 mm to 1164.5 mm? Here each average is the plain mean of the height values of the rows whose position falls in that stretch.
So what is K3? -0.15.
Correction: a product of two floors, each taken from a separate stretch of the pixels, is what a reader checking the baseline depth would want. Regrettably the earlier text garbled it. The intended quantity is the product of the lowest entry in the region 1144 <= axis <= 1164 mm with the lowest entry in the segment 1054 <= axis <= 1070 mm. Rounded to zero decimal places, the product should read 184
